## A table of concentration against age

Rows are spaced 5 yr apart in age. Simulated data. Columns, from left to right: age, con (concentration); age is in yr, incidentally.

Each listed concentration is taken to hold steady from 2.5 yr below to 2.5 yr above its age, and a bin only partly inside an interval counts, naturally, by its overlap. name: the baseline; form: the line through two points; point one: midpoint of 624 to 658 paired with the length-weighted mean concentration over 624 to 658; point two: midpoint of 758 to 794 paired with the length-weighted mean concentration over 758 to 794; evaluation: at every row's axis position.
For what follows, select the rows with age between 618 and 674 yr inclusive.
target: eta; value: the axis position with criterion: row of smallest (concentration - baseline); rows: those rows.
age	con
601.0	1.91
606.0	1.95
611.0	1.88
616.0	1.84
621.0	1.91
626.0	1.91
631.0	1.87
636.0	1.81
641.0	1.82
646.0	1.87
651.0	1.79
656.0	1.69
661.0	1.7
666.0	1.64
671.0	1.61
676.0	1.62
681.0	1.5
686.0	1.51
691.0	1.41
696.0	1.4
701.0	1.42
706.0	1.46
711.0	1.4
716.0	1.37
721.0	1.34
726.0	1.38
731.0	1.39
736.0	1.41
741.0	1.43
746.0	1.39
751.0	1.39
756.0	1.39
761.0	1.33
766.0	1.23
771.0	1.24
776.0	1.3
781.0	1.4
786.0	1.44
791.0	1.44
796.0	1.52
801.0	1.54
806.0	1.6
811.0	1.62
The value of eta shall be 671.0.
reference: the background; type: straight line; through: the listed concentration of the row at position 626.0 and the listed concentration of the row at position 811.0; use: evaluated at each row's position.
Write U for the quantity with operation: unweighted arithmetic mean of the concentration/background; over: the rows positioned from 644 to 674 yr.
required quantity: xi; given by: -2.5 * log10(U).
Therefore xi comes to 0.09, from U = 0.92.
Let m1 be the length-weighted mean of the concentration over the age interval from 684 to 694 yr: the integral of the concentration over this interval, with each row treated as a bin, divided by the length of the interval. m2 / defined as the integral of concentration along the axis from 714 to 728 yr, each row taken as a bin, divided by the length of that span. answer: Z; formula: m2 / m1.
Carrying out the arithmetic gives 0.94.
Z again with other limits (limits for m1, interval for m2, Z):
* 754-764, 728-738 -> 1.03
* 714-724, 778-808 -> 1.10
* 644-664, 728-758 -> 0.80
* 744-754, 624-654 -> 1.32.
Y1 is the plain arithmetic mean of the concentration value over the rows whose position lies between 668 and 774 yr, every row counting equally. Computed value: 1.41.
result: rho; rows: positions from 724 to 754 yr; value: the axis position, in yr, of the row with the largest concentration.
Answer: 741.0 yr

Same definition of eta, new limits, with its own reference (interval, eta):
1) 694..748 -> 696.0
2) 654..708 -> 691.0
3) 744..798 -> 766.0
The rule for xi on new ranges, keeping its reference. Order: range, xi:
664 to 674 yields 0.14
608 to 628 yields 0.02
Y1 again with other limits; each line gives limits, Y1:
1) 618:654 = 1.85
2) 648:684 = 1.65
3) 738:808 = 1.40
